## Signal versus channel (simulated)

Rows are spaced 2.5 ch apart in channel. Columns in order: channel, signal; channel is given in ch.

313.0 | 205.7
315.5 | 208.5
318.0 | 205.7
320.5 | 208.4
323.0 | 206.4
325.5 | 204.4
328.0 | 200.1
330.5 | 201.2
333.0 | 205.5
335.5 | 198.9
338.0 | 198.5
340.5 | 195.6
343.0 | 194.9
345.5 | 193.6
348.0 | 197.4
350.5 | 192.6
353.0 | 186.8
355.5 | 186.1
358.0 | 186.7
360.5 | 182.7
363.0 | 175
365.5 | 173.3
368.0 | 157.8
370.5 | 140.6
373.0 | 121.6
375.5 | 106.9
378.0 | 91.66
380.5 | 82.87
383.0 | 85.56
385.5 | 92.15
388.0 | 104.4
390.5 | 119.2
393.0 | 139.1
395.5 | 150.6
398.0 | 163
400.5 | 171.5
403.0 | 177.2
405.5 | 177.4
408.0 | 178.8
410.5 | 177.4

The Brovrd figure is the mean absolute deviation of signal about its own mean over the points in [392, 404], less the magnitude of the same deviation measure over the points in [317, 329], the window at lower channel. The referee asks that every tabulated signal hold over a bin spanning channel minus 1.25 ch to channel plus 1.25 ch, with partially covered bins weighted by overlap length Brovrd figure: 10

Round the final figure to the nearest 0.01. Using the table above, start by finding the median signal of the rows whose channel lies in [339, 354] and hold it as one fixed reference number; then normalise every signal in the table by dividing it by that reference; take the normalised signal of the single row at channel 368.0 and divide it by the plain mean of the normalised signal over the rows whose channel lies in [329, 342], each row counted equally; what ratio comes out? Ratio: 0.79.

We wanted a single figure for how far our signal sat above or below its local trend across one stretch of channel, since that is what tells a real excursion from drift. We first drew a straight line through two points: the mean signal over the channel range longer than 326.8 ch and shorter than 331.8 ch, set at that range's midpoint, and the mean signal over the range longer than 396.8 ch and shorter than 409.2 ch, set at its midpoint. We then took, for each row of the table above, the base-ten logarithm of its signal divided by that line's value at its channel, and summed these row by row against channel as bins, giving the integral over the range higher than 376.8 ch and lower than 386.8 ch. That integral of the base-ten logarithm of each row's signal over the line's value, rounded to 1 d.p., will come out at -3.1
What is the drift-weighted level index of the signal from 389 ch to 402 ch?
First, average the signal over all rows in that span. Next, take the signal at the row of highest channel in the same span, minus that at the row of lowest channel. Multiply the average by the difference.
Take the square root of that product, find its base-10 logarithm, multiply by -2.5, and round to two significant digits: -4.9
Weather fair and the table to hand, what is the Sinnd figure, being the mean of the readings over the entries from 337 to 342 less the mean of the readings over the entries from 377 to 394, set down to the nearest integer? 95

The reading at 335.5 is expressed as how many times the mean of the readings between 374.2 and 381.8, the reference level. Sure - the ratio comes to 2.1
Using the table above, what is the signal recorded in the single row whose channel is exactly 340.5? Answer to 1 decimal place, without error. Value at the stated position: 195.6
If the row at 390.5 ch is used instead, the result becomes 119.2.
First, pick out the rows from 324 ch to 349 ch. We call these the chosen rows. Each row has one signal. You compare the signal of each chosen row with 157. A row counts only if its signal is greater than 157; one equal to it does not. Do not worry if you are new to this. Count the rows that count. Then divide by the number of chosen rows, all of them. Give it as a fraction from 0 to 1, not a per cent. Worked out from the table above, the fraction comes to 1.00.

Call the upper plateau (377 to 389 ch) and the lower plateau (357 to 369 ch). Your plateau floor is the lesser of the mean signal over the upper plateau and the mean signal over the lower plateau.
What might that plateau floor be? 91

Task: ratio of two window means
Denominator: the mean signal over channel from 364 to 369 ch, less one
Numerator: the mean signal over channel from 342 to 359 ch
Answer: 1.16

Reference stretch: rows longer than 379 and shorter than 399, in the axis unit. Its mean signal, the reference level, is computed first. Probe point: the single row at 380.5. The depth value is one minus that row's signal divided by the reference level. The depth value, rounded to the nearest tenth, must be 0.3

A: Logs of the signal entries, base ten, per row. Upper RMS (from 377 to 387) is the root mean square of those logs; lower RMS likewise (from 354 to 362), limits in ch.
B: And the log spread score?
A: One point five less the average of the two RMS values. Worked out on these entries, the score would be -0.61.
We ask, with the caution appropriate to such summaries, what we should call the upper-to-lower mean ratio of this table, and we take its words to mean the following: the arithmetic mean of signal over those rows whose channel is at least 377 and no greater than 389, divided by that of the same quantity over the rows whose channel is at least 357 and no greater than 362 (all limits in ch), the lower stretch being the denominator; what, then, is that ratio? 0.49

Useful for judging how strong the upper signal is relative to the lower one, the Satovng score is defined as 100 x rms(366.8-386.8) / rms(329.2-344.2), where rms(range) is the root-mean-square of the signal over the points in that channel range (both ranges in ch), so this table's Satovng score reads 57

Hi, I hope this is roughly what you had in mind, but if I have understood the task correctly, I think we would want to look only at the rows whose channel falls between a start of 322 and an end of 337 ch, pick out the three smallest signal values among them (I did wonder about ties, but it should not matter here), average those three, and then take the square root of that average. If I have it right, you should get 14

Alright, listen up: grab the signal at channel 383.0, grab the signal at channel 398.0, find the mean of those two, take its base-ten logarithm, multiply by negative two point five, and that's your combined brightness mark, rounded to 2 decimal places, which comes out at -5.24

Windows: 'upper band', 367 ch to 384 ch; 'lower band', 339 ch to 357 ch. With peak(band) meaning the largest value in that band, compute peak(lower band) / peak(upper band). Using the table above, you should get 1.25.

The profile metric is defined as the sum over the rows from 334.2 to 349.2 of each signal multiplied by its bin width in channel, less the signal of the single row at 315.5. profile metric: 2739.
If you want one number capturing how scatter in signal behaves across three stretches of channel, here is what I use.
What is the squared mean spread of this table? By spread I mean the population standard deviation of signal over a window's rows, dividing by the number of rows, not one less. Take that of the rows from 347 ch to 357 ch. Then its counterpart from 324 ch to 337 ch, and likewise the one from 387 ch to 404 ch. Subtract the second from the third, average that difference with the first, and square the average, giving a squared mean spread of 185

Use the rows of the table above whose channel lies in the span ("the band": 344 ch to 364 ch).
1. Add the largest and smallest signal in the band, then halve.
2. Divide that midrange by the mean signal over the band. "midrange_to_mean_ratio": 0.99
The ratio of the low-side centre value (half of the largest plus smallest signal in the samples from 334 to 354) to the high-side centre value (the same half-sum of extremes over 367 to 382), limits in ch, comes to 1.60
